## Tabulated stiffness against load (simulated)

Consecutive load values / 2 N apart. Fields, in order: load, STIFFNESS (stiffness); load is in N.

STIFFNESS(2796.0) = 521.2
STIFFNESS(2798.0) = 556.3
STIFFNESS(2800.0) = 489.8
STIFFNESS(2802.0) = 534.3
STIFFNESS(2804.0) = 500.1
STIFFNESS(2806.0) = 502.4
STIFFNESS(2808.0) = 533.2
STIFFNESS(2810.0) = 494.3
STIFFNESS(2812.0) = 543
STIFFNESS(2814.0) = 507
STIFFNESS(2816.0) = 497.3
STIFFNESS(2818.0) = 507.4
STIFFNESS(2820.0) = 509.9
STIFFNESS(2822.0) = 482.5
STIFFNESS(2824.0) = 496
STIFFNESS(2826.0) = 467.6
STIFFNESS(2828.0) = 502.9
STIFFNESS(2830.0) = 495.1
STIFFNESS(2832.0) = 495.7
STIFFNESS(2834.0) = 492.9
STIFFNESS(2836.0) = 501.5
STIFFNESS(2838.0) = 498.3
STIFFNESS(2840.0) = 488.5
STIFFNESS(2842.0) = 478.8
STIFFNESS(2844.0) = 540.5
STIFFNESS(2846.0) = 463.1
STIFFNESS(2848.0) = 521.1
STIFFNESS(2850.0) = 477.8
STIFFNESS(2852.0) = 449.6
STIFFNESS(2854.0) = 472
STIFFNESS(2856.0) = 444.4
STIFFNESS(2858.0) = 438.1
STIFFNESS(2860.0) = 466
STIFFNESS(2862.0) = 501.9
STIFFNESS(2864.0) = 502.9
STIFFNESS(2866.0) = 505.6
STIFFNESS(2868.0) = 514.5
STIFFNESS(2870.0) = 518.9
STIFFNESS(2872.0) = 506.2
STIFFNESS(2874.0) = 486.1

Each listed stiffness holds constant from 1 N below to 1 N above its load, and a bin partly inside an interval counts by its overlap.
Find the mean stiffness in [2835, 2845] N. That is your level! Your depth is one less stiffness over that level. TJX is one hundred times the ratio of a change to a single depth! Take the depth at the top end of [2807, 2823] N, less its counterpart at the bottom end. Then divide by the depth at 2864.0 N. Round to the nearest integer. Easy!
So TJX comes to -3674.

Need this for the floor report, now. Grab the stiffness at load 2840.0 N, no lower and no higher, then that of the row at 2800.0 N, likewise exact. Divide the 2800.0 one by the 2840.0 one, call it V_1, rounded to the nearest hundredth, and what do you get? 1.00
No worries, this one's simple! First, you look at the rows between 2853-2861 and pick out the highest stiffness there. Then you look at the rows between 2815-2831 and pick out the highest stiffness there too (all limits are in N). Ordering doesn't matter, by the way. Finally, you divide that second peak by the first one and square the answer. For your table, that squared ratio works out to 1.17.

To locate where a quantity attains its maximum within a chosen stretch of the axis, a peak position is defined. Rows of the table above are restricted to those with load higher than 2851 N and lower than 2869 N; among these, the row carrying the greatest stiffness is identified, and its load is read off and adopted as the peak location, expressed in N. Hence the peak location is 2868.0 N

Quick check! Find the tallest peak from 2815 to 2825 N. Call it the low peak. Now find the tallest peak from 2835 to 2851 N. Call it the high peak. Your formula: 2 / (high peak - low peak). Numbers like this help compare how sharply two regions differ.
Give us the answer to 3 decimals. 0.065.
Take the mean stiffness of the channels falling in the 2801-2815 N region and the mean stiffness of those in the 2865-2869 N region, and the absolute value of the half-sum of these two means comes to 513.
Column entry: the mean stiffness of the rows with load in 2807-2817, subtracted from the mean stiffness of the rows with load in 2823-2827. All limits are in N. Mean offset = -33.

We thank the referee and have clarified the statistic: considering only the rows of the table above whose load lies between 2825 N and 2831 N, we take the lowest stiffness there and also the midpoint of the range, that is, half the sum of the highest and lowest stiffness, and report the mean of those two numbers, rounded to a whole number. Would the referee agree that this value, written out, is 476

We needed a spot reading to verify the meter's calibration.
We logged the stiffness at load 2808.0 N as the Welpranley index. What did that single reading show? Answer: 533.2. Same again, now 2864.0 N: 502.9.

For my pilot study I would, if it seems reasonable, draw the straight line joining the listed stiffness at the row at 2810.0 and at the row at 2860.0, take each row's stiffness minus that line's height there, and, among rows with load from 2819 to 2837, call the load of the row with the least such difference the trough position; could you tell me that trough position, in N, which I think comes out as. 2826.0 N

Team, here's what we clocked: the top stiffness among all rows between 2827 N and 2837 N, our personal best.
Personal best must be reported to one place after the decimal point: 502.9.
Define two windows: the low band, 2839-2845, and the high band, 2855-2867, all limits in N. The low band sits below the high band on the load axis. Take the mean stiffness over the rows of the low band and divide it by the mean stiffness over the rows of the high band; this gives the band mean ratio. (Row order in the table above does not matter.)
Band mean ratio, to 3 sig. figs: 1.05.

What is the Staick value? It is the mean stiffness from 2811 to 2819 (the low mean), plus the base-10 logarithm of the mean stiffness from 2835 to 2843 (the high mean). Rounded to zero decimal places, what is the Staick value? 516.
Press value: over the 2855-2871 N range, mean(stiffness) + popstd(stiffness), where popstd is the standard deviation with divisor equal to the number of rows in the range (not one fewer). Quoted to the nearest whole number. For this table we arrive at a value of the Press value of 517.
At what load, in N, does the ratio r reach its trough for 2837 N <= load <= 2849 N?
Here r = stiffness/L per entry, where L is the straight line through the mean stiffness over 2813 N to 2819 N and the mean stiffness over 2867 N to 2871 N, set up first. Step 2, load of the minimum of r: 2846.0 N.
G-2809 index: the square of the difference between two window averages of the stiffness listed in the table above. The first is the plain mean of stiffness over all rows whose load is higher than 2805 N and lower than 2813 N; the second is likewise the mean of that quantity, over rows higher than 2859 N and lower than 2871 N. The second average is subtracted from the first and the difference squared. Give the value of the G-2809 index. 275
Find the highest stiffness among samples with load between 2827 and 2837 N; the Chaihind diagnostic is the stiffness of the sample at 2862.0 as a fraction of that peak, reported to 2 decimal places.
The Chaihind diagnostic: 1.00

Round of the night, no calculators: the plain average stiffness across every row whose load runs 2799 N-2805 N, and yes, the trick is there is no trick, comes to 508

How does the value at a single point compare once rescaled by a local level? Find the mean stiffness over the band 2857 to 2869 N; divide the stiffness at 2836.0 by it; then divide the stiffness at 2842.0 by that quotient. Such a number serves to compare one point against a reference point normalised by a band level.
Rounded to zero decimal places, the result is 466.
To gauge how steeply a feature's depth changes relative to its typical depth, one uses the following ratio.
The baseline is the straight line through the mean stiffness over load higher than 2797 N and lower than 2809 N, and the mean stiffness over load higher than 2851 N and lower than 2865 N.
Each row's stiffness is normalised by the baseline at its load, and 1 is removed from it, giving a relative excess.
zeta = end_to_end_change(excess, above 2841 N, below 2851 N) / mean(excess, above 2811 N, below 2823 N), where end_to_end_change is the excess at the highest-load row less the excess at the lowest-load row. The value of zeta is 4.4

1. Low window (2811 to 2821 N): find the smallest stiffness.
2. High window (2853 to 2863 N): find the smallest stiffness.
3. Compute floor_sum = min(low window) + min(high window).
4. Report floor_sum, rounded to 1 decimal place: 935.4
